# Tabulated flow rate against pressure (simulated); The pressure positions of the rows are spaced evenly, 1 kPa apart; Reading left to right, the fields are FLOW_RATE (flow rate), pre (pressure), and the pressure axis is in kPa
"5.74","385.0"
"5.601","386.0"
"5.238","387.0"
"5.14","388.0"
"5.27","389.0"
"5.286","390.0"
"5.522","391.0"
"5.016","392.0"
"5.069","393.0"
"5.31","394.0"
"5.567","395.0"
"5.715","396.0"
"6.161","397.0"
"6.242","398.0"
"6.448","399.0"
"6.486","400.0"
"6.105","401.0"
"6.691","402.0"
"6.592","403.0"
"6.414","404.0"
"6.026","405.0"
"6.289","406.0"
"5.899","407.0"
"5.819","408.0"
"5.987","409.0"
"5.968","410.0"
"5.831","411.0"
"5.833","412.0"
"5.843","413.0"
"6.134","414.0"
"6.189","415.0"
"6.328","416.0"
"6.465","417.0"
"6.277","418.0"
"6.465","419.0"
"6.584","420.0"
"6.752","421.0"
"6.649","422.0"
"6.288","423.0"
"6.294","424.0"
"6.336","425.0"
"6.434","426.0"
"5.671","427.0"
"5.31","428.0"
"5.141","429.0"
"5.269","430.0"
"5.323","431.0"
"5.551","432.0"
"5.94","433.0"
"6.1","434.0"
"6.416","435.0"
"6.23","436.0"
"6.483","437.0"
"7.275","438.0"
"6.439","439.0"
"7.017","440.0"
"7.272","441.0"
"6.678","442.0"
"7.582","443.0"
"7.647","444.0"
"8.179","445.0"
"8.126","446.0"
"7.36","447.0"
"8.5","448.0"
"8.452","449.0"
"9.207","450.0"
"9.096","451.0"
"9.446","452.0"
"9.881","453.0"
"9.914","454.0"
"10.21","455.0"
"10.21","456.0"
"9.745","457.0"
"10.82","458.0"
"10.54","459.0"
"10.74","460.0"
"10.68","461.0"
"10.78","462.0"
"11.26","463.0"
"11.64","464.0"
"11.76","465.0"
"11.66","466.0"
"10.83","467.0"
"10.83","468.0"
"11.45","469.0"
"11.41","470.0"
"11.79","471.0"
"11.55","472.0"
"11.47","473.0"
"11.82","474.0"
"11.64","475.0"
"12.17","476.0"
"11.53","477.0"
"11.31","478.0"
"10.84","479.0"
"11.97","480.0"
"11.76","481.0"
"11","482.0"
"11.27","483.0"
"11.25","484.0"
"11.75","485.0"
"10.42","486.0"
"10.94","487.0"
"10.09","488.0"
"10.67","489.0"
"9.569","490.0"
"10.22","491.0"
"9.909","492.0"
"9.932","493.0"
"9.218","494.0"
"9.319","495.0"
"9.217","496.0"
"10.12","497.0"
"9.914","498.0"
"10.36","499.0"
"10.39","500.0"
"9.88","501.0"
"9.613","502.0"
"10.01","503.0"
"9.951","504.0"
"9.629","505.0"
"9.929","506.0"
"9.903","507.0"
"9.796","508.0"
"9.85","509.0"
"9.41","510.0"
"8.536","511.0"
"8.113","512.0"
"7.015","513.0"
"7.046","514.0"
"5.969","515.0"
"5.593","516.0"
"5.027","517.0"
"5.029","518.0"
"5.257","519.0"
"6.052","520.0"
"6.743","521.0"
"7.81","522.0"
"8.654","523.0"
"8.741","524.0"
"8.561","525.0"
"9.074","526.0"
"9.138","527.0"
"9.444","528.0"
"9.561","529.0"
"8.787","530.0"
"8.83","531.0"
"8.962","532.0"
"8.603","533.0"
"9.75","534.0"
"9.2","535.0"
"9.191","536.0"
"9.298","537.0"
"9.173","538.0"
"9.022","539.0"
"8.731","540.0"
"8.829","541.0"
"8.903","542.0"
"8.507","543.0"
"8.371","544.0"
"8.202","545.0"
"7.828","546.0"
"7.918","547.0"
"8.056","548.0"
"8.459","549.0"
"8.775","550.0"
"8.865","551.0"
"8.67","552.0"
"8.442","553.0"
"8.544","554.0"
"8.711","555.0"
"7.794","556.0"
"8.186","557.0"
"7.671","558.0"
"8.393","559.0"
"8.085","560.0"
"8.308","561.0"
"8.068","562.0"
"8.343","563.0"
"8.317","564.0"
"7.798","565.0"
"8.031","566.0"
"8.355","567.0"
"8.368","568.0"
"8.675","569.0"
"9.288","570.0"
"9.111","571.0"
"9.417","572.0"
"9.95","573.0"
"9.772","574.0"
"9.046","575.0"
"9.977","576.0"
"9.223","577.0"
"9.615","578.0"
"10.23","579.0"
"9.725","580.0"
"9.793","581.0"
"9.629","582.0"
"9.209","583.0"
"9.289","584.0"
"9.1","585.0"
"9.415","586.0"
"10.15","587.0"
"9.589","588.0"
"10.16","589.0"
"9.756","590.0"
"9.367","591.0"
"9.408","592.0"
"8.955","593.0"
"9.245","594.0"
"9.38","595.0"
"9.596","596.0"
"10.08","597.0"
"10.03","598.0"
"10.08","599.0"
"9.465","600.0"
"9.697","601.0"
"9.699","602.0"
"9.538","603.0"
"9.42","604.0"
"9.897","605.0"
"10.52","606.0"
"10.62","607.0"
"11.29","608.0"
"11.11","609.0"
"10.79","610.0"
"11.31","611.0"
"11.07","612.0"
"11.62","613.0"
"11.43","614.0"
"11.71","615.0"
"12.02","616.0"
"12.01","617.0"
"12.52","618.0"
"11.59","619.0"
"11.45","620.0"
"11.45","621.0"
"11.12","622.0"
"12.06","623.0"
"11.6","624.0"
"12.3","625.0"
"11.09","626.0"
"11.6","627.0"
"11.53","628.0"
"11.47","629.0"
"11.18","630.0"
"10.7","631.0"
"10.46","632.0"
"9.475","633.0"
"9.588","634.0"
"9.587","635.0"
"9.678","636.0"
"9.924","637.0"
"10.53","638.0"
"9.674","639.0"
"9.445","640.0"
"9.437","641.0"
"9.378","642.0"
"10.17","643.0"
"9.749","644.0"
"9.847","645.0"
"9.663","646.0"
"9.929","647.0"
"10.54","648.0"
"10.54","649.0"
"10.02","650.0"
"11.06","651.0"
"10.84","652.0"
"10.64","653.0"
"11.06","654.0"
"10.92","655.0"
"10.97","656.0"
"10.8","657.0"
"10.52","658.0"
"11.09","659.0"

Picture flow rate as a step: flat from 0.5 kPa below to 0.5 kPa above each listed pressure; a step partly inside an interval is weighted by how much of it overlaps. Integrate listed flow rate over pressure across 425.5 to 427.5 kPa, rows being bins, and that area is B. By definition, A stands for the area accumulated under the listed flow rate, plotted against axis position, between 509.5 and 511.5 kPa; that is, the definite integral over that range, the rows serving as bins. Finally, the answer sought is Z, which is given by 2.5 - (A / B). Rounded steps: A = 17.9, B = 12.1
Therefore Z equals 1.02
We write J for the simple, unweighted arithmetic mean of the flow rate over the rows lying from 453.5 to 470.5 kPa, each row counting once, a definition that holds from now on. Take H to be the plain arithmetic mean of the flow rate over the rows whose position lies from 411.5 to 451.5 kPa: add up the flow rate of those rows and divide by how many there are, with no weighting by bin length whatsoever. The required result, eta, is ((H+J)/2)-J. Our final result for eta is -2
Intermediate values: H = 6.7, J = 10.9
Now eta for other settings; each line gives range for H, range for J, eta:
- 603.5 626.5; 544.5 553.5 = 1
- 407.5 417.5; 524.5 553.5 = -1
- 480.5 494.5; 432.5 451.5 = 2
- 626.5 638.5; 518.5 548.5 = 1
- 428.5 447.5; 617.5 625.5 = -3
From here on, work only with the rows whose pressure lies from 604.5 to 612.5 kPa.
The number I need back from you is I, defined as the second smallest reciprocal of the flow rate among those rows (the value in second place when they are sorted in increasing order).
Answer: 0.089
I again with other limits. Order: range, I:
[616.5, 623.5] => 0.083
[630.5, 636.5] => 0.096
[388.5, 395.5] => 0.181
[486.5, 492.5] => 0.094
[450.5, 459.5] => 0.095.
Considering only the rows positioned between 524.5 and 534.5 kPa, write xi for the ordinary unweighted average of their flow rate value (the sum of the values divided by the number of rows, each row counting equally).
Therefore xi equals 9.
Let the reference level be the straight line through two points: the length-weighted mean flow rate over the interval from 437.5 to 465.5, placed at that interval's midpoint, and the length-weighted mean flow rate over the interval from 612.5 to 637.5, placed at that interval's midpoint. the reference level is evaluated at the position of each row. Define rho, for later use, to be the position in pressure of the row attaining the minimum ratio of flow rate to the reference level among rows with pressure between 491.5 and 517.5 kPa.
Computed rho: 517.0 kPa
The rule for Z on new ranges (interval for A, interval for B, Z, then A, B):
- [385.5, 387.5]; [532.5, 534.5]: 1.91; 10.8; 18.4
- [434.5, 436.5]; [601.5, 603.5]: 1.84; 12.6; 19.2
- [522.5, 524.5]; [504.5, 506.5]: 1.61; 17.4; 19.6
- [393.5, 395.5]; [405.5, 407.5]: 1.61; 10.9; 12.2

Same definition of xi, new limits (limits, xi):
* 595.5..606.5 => 10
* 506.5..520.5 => 7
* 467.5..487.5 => 11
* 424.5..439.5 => 6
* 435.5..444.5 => 7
